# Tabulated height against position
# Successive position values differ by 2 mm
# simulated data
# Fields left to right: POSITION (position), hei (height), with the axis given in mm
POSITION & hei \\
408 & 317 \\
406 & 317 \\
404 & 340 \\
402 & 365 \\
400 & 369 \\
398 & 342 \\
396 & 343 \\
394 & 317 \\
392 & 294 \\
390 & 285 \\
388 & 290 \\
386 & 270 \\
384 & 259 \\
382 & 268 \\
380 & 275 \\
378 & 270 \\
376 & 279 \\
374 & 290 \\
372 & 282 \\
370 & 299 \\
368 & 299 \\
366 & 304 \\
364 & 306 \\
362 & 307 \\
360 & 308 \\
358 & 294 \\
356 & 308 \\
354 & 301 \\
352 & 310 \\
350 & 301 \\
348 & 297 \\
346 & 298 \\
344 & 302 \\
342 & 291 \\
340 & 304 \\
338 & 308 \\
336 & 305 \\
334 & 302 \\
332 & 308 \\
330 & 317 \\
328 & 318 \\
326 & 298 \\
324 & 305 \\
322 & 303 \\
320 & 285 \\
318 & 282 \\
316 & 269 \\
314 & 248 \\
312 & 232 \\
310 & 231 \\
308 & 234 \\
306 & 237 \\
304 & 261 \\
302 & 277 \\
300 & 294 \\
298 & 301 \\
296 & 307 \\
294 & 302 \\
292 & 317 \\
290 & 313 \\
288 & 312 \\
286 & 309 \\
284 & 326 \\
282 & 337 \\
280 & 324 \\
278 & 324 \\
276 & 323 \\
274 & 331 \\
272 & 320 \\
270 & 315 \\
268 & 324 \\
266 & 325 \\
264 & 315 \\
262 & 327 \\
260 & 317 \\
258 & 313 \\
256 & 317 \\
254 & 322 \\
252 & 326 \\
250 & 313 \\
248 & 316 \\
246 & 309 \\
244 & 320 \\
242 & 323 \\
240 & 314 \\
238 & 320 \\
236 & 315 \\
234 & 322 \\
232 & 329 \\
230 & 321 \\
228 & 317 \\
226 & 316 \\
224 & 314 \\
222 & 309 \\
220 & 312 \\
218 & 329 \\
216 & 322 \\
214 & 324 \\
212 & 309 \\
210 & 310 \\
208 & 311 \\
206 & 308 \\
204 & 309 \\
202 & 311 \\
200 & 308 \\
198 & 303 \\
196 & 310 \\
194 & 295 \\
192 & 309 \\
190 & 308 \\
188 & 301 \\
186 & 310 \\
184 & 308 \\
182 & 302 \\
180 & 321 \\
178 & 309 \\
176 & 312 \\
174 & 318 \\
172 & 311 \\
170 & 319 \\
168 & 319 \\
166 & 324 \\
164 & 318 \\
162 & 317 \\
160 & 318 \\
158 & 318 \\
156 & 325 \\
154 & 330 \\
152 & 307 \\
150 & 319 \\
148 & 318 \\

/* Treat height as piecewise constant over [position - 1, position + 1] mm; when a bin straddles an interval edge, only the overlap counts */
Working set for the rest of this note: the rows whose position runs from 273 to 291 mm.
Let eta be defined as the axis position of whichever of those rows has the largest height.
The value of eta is 282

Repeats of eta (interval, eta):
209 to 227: 218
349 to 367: 352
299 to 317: 300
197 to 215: 214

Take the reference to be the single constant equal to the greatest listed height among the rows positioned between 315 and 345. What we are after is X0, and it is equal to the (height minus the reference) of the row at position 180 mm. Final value 3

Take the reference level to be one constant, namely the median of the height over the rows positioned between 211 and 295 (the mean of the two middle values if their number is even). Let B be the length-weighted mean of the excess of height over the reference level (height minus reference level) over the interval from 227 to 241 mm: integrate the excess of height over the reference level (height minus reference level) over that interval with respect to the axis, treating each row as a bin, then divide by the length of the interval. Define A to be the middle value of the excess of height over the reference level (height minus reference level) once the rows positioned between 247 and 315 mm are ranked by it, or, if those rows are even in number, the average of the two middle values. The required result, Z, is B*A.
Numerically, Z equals -4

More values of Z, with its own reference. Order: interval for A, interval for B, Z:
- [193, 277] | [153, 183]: 3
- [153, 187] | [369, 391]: 20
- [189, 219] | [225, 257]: -2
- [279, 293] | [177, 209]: 16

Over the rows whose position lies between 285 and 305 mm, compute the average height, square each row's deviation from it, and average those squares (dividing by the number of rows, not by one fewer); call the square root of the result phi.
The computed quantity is 16.8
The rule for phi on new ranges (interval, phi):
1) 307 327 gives 28.6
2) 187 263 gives 7.6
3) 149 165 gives 6.2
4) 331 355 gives 5.1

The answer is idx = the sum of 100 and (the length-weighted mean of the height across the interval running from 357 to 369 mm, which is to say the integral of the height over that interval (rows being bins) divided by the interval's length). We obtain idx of 403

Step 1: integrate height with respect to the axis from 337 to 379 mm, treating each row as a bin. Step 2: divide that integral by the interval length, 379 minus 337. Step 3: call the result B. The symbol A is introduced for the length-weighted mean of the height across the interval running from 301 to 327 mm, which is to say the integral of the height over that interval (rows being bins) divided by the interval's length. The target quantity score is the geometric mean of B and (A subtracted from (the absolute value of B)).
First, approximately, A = 266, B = 298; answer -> 97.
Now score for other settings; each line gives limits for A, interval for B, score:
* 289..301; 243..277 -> 67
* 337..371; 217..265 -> 71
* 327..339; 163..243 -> 36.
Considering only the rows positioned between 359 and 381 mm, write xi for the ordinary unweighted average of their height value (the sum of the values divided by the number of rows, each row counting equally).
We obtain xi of 293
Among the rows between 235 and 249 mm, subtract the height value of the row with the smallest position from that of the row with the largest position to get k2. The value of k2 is 1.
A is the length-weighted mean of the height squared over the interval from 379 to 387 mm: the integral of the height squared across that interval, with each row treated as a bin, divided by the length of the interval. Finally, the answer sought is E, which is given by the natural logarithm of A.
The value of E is 11.2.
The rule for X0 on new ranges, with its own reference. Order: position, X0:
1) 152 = -11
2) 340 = -14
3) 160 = 0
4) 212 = -9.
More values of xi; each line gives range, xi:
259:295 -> 320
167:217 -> 311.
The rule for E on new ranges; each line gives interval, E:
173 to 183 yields 11.5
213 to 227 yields 11.5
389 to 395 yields 11.4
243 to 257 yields 11.5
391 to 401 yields 11.6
